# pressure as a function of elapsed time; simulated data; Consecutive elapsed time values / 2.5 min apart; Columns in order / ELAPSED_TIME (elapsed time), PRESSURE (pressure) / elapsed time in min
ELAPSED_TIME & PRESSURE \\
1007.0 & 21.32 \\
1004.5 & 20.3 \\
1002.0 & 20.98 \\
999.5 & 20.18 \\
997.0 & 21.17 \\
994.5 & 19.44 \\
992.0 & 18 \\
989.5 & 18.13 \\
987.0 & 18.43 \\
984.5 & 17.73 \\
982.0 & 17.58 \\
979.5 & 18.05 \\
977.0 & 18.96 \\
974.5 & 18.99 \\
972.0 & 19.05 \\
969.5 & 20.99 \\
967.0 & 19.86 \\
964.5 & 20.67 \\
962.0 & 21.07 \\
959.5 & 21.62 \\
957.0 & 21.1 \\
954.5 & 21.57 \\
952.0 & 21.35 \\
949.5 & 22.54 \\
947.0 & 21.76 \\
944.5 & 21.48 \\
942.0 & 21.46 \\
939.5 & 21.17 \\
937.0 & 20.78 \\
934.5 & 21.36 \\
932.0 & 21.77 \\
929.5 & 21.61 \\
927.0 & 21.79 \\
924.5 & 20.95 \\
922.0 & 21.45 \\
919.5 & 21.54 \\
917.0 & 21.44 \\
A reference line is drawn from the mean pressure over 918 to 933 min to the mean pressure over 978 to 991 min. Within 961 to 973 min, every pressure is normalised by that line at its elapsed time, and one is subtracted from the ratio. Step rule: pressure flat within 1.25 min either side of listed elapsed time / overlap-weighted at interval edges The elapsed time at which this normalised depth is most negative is 972.0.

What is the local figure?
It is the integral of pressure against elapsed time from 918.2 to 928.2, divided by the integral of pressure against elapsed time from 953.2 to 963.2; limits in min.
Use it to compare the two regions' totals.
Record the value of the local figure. 1.00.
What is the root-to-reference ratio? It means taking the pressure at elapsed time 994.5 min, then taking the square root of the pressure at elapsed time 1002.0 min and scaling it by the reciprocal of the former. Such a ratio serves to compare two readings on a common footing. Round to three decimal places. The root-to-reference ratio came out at 0.236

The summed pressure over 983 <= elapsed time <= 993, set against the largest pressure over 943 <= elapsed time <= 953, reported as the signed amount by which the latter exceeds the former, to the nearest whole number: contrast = -50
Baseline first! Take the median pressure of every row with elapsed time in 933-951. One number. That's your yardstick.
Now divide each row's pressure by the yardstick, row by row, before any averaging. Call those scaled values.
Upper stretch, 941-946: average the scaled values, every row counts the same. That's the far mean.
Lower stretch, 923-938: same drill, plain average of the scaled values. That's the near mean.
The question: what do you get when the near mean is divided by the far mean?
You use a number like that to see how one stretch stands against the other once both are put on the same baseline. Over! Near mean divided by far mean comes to 1.00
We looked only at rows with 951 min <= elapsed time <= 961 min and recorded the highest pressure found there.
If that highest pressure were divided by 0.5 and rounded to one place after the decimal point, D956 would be 43.2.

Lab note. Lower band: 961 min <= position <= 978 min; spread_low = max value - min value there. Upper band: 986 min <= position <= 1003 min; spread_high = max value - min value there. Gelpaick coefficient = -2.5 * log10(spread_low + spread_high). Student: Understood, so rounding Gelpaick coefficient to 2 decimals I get -1.81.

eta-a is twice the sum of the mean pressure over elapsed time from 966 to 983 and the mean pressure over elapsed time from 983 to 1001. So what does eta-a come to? 76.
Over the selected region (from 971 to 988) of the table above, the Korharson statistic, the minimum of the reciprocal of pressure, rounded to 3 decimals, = 0.052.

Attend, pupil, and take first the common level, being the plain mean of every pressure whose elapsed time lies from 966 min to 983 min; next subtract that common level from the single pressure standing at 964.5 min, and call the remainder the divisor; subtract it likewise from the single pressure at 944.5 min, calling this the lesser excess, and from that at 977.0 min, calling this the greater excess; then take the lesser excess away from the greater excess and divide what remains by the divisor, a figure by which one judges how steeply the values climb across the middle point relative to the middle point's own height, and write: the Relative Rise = -1.6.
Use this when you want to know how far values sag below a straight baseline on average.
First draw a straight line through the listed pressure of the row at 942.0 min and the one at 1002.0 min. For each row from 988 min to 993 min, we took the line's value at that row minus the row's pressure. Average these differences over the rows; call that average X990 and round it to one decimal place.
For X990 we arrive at 3.0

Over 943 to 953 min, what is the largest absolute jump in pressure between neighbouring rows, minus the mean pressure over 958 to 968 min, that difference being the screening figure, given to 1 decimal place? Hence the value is -19.6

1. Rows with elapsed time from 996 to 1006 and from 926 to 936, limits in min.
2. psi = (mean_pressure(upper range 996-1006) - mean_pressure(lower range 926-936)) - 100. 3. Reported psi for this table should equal -101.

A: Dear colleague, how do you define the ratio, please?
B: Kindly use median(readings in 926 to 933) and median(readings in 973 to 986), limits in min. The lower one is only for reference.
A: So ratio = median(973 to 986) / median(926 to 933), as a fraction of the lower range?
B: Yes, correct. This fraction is 0.83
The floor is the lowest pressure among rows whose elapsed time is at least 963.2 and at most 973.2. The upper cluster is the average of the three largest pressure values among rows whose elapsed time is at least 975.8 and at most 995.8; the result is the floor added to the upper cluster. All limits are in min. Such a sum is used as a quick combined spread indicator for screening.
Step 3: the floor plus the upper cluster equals 38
